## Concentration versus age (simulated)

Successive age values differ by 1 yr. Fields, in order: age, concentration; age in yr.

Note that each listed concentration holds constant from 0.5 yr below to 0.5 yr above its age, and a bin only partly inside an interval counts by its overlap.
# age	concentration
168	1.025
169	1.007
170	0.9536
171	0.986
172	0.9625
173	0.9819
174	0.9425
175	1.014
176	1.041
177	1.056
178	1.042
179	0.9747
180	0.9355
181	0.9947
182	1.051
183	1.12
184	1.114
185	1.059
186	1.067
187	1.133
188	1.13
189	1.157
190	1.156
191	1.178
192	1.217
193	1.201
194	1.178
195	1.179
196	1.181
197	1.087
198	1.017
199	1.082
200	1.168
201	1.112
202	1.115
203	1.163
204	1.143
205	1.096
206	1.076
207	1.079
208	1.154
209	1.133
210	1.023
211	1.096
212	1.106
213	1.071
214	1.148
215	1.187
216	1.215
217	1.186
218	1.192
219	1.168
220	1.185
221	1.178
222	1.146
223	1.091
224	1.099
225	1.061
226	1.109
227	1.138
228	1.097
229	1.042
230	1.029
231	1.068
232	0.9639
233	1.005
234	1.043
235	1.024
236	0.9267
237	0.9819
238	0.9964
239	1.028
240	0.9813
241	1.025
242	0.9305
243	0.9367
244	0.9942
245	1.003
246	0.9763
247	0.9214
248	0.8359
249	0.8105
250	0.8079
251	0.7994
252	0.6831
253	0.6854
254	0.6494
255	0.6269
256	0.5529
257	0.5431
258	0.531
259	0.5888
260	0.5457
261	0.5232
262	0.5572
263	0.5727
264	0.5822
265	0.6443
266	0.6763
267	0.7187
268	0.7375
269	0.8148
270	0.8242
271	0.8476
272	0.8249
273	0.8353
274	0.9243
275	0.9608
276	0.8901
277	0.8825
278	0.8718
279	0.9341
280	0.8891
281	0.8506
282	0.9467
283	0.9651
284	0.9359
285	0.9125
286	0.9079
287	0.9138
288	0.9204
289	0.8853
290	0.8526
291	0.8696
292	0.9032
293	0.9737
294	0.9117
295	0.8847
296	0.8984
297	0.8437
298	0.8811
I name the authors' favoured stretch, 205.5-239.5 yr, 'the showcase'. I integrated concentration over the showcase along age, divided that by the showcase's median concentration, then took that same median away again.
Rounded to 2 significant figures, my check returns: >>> 33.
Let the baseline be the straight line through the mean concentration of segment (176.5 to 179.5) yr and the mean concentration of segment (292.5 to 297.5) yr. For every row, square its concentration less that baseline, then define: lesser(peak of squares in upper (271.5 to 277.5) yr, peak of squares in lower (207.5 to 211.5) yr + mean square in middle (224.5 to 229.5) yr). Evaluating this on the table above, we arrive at 0.010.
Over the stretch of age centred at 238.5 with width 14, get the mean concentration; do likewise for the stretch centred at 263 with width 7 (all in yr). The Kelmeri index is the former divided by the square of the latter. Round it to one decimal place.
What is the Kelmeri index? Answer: 2.9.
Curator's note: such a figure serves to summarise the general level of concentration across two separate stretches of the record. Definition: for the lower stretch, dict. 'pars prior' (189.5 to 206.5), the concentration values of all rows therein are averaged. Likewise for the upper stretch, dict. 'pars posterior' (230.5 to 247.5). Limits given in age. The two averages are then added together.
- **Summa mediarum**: 2.13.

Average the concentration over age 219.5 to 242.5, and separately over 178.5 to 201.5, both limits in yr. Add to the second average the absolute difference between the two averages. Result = 1.17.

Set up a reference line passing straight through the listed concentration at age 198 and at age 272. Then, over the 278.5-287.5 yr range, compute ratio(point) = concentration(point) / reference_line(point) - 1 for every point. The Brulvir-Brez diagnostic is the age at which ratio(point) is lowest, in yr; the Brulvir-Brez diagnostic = 281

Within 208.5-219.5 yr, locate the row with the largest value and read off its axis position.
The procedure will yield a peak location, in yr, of 216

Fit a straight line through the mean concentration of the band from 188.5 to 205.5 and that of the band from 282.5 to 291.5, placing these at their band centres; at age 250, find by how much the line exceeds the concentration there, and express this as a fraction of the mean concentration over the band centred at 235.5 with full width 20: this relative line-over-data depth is 0.19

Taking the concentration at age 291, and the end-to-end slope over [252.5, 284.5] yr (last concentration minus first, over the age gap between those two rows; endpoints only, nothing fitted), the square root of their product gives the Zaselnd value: 0.084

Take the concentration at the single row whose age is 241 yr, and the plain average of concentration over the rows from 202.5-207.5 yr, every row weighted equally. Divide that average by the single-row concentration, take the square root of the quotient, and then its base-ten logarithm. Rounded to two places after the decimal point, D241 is 0.02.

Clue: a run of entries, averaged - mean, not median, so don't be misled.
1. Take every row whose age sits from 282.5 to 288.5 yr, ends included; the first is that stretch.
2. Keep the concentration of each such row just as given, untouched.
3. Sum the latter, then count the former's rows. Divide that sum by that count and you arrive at 0.93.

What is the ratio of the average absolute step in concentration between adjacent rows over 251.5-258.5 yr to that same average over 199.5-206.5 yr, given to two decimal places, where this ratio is 0.81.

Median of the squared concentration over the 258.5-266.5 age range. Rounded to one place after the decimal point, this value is 0.3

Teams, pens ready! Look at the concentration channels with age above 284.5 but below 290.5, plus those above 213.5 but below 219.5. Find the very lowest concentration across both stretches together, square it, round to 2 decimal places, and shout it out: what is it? 0.73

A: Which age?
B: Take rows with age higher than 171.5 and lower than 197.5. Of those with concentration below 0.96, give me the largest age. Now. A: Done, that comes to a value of 180 yr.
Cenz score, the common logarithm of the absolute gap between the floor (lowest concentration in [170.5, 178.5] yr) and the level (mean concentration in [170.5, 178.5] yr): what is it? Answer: -1.22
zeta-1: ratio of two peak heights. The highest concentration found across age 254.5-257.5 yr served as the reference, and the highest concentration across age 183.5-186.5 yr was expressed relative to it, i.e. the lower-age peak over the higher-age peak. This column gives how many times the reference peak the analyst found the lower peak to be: 1.8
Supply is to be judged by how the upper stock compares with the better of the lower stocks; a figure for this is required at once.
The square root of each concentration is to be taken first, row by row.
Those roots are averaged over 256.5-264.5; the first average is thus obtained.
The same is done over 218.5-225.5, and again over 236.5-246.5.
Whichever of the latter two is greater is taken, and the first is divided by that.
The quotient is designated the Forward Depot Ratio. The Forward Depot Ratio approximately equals 0.700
